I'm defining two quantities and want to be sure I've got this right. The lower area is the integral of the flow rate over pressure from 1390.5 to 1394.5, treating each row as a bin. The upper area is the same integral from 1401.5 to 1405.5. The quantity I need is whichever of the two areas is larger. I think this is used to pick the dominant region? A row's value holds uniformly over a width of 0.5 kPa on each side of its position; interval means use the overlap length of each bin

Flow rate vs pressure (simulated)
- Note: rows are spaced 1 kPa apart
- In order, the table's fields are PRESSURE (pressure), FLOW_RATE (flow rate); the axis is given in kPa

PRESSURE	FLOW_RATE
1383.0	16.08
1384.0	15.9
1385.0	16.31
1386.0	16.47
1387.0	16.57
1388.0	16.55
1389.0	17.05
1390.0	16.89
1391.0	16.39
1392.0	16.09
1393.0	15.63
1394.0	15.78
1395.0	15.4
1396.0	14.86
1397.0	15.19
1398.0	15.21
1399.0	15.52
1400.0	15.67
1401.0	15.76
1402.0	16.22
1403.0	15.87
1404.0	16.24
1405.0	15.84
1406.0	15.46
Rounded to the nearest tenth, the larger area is 64.2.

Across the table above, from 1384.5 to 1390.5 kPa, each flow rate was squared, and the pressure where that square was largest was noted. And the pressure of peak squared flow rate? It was 1389.0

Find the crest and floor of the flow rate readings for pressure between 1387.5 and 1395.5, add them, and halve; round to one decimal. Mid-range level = 16.2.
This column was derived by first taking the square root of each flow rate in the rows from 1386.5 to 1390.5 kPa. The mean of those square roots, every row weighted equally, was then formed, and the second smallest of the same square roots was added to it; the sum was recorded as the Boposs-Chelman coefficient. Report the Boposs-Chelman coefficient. 8.17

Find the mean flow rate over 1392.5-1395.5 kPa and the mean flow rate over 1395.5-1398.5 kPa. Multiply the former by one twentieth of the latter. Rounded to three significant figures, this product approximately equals 11.8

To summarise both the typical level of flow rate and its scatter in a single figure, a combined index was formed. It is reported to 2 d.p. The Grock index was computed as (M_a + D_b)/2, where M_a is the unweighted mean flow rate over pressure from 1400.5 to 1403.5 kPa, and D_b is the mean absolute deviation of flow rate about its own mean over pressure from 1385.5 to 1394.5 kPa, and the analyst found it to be 8.16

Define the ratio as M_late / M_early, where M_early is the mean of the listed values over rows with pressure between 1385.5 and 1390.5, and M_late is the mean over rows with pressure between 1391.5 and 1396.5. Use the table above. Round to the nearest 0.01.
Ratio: 0.93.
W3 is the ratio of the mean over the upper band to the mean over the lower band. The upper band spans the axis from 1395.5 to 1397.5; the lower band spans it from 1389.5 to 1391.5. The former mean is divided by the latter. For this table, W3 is 0.90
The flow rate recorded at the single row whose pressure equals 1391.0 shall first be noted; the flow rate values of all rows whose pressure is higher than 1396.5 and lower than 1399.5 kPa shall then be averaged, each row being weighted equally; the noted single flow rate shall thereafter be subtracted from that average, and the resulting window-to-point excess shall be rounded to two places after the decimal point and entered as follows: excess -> -1.08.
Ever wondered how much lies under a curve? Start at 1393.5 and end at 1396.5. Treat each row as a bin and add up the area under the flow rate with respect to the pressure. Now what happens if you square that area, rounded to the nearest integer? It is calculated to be 2120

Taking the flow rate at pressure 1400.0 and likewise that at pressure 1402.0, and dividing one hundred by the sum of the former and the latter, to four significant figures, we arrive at 3.136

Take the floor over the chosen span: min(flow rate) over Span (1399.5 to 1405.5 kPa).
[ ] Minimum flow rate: 15.67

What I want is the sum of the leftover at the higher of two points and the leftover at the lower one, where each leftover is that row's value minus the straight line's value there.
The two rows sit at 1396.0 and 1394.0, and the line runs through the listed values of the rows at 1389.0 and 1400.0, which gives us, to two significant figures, -2.0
